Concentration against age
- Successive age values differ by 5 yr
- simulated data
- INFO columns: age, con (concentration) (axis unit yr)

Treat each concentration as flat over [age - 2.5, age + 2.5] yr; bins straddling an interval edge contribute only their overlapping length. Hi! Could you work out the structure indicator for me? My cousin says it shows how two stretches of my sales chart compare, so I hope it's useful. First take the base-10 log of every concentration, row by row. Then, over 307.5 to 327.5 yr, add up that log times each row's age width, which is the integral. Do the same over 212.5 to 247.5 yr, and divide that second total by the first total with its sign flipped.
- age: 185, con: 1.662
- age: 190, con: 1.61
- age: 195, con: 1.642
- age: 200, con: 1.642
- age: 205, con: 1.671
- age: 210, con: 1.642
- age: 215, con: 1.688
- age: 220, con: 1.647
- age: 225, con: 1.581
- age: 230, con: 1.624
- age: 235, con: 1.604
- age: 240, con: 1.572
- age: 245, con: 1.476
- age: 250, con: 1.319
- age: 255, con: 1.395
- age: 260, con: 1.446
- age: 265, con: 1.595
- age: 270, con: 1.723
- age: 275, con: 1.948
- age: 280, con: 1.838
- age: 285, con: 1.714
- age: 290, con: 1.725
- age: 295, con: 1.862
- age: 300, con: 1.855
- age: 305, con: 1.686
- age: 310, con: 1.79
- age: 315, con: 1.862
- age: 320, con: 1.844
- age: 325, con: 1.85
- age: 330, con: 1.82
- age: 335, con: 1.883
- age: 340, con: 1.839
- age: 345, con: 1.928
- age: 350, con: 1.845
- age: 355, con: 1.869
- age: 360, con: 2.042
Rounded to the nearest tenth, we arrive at -1.3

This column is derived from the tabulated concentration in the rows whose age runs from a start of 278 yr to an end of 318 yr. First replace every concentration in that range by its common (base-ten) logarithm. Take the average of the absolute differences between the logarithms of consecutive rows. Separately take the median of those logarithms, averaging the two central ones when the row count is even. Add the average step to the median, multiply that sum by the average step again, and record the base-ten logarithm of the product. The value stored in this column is -2.2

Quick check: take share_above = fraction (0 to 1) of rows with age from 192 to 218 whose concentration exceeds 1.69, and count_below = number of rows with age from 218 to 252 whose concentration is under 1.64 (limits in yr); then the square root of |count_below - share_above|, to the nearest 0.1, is 2.4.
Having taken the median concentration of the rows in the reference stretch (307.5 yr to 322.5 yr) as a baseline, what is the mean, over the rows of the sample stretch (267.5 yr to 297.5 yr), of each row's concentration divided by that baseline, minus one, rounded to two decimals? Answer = -0.02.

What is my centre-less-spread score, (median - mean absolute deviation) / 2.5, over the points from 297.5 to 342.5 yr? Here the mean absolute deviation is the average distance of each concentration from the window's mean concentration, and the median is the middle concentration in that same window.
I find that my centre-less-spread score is 0.72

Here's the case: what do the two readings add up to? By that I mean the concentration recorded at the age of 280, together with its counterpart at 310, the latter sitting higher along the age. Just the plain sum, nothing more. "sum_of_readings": 3.63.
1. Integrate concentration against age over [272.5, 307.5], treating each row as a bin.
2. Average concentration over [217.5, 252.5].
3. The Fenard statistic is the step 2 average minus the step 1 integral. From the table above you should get -61.6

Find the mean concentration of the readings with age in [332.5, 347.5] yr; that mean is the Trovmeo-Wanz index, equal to 1.88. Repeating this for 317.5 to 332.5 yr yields 1.84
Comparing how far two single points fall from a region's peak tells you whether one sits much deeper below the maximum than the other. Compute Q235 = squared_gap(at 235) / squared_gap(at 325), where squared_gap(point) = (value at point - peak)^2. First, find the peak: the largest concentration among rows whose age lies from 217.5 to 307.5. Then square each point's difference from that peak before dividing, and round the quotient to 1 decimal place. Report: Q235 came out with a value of 12.3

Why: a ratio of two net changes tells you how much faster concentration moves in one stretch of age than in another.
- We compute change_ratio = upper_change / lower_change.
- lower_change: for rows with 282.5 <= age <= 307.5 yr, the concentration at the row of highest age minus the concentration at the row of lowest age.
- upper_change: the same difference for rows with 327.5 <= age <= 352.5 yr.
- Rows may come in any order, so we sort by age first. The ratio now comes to -0.9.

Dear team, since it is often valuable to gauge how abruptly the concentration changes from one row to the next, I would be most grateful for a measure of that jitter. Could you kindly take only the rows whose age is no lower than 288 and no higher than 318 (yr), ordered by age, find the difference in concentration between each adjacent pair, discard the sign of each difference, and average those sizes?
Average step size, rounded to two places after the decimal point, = 0.10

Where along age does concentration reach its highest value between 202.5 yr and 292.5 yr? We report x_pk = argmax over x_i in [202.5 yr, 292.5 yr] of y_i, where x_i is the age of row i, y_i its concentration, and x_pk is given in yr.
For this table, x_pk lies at 275 yr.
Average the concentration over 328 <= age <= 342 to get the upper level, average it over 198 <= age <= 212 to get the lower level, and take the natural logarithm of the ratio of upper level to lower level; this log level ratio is 0.11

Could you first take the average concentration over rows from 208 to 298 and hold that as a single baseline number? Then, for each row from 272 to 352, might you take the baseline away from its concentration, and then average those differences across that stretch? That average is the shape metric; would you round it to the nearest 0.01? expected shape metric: 0.20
